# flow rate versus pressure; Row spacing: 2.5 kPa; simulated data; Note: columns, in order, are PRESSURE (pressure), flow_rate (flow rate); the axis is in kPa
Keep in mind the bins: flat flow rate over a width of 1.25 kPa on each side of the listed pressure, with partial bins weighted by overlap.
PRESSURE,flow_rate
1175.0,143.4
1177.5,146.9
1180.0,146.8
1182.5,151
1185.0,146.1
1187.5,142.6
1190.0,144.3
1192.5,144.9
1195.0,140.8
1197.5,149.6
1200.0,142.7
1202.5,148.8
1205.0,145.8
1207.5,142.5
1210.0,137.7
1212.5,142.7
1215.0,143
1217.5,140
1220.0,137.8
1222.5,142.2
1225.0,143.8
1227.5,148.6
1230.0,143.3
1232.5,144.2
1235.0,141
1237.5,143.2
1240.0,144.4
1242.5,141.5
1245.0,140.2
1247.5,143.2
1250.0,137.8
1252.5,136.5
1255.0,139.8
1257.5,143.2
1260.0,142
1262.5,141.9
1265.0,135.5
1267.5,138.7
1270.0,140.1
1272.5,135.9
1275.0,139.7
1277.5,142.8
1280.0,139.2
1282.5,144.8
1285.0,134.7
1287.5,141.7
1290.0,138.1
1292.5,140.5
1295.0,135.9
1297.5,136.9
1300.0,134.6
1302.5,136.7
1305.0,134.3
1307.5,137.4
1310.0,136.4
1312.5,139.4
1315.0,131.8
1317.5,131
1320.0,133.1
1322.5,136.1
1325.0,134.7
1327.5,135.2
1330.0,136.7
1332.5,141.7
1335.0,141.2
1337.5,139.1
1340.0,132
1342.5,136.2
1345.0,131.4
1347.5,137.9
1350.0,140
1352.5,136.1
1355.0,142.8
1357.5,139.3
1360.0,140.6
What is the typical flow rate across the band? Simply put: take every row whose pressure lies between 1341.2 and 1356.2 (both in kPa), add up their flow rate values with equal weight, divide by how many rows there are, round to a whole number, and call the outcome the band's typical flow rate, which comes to 137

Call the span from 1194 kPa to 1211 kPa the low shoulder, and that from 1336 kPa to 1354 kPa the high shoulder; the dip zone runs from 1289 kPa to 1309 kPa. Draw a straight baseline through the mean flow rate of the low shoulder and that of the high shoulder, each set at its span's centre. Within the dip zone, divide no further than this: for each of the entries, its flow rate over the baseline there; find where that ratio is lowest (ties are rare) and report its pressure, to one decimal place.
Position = 1305.0 kPa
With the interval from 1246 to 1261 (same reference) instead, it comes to 1252.5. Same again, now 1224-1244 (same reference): 1235.0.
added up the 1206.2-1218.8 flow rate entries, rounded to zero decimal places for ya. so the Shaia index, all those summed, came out 706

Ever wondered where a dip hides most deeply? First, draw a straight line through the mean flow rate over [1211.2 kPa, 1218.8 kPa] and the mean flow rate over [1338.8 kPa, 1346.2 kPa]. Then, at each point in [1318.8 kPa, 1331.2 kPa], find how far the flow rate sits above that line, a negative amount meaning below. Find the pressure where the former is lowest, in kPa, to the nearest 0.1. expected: 1320.0 kPa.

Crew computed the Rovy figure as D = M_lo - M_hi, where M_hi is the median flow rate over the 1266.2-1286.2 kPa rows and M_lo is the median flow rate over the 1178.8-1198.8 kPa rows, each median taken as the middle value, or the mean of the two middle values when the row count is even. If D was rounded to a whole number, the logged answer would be 6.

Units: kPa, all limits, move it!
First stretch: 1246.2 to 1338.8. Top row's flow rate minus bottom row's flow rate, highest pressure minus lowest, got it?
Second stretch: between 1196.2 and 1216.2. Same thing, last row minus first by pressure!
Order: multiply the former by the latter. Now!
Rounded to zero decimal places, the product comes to 27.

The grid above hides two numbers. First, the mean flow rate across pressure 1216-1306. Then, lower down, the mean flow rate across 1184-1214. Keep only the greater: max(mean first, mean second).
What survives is 144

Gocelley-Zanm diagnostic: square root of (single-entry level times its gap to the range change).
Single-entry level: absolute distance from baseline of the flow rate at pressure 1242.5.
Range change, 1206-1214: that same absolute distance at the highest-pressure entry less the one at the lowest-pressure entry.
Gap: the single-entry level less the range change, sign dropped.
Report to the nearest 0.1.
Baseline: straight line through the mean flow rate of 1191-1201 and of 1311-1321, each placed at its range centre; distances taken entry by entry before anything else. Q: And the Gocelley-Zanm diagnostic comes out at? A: 1.4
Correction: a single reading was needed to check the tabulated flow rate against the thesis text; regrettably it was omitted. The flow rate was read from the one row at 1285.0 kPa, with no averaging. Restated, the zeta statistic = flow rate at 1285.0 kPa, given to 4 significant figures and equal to 134.7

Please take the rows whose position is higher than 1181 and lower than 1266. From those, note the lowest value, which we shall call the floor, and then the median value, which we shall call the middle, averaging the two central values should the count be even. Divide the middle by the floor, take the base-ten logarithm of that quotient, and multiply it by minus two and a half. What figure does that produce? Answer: -0.056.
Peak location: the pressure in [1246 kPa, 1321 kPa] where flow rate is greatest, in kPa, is 1282.5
